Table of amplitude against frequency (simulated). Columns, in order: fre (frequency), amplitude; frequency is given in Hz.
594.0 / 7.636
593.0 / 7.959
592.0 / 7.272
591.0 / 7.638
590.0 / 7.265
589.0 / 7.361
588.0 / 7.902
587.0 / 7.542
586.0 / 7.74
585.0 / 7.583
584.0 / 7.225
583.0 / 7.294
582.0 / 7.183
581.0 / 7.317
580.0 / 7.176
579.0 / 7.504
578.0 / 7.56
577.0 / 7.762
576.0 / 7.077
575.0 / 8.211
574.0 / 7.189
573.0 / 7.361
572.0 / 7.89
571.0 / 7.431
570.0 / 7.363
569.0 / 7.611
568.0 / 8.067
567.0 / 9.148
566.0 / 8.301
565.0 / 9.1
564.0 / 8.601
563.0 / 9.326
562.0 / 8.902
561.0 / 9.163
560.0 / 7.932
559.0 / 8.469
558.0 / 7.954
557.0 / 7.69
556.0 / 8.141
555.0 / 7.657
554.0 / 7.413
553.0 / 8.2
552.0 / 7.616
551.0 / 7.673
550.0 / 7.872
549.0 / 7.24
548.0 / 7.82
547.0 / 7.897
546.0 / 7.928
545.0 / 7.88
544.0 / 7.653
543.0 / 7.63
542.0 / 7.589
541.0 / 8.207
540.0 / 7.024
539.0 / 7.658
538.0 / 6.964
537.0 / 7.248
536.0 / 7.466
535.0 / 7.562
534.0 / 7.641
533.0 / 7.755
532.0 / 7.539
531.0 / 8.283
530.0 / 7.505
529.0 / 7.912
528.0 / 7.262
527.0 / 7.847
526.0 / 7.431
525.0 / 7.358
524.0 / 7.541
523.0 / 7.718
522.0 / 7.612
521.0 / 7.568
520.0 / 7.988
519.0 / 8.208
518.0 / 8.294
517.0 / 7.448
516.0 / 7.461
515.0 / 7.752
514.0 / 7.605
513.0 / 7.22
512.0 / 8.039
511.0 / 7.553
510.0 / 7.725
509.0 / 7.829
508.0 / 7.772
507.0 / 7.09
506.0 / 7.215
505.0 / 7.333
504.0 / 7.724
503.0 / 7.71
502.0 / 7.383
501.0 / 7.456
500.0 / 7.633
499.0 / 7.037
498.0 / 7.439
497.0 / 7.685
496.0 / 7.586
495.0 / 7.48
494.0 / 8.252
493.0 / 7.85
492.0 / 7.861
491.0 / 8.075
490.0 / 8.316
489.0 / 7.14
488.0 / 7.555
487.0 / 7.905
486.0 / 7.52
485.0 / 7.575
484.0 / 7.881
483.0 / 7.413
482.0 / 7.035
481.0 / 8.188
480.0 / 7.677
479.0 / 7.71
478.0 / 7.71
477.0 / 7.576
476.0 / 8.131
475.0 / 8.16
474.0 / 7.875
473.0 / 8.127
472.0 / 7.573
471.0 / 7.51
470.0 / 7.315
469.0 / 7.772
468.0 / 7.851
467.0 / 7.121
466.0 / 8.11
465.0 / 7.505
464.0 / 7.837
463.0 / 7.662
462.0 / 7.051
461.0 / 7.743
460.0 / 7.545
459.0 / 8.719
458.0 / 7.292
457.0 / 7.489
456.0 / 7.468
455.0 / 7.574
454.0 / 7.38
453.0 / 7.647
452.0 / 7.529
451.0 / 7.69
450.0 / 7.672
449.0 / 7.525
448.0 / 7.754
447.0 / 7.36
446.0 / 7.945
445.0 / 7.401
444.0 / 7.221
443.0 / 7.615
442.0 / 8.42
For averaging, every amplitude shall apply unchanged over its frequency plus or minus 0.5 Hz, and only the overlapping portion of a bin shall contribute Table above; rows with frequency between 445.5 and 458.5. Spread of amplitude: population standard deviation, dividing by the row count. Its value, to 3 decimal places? 0.172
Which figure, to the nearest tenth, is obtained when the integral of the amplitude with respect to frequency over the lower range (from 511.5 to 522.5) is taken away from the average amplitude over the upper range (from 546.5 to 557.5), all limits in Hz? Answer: -77.4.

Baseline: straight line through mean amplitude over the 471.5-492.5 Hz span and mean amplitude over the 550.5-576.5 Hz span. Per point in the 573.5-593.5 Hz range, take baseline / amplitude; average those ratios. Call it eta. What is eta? 1.09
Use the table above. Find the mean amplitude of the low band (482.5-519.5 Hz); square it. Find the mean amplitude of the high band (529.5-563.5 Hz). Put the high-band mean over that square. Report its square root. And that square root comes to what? 0.366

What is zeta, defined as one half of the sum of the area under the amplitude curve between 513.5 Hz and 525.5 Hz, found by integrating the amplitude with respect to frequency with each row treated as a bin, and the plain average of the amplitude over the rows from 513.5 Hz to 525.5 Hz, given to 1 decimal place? 50.1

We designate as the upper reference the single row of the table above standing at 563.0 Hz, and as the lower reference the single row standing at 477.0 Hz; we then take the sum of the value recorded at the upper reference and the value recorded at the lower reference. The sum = 16.9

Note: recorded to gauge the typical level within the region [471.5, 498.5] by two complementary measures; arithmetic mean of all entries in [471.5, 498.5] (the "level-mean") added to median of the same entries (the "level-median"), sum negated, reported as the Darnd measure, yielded -15.5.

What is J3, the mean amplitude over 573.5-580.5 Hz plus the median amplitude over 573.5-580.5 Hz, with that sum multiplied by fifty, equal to 750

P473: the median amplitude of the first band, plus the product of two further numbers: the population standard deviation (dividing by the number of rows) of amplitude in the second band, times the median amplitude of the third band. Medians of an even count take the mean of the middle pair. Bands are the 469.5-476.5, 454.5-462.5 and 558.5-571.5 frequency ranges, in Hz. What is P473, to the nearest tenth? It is 11.8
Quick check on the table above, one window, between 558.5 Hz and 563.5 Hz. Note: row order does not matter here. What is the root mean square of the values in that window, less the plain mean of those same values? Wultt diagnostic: 0.015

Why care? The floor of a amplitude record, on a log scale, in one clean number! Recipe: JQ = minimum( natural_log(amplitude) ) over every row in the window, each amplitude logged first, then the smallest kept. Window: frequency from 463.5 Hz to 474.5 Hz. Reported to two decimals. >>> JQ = 1.96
